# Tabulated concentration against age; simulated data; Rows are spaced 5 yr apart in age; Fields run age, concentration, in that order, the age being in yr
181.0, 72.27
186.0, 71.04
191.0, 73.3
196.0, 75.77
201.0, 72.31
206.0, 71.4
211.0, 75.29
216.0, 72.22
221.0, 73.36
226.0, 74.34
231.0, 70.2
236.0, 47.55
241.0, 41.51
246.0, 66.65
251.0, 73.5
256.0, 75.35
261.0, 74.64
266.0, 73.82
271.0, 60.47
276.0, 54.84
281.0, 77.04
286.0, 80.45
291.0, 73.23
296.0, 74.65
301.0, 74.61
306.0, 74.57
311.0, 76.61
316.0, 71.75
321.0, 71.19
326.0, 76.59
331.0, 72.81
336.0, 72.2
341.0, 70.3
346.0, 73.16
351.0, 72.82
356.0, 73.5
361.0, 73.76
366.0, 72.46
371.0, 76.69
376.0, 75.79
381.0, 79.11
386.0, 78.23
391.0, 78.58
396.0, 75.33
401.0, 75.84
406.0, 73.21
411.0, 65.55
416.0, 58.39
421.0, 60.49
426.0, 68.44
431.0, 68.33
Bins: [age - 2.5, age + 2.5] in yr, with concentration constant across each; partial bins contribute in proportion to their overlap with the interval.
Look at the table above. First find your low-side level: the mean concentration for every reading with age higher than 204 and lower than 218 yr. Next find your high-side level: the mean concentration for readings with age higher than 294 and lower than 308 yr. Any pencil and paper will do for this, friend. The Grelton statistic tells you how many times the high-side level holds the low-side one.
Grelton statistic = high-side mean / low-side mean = 1.02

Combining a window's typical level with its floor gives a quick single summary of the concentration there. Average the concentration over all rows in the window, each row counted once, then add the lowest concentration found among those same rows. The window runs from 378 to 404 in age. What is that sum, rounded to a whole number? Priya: 153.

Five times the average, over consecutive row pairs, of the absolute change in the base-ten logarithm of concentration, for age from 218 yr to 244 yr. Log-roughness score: 0.32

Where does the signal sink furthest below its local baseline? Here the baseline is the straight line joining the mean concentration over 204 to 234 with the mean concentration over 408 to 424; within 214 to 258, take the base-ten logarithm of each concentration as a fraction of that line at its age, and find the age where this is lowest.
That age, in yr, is 241.0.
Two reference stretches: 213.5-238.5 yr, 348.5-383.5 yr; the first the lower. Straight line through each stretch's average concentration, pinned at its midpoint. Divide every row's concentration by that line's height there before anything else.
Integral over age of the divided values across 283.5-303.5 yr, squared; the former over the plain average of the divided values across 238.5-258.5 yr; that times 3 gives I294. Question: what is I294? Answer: 1459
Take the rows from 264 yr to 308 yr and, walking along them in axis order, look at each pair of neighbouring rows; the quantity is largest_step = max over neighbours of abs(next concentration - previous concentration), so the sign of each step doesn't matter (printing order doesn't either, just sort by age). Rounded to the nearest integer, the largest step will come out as 22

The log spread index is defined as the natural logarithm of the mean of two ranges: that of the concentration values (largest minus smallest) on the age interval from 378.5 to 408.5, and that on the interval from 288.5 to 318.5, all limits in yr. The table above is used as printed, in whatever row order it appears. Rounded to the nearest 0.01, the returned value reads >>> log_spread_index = 1.68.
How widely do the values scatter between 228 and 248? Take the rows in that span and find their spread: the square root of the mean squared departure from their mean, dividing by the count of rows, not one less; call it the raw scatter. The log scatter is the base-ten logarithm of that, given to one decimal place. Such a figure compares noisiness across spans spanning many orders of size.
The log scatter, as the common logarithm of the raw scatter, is 1.1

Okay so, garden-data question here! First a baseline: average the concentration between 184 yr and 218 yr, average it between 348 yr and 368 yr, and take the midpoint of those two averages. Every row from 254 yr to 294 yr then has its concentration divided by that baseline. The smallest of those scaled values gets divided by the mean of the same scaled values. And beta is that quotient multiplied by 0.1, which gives 0.0770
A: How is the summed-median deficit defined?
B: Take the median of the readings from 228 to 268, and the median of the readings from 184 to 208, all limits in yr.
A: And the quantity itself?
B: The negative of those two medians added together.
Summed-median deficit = -144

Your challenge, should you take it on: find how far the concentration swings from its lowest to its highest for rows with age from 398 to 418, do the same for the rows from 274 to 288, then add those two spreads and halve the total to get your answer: 21.5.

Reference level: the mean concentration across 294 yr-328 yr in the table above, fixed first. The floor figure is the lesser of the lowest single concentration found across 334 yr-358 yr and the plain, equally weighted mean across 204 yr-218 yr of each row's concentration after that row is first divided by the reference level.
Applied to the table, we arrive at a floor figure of 0.98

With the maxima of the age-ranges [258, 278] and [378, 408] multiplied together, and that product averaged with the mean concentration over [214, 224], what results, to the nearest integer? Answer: 2989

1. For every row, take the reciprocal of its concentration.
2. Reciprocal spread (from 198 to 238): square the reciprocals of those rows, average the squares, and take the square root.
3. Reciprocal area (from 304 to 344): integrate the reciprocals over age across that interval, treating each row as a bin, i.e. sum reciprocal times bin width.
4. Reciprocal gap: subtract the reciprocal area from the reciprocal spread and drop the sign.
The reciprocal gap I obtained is 0.532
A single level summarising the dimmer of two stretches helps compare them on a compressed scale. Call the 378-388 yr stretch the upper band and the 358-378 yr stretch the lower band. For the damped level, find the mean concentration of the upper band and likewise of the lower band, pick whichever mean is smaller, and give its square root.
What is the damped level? 8.6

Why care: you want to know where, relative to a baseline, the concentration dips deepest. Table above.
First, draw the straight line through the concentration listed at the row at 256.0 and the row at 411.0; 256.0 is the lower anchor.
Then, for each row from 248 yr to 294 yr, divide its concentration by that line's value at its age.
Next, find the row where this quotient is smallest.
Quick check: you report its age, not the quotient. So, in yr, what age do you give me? 276.0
